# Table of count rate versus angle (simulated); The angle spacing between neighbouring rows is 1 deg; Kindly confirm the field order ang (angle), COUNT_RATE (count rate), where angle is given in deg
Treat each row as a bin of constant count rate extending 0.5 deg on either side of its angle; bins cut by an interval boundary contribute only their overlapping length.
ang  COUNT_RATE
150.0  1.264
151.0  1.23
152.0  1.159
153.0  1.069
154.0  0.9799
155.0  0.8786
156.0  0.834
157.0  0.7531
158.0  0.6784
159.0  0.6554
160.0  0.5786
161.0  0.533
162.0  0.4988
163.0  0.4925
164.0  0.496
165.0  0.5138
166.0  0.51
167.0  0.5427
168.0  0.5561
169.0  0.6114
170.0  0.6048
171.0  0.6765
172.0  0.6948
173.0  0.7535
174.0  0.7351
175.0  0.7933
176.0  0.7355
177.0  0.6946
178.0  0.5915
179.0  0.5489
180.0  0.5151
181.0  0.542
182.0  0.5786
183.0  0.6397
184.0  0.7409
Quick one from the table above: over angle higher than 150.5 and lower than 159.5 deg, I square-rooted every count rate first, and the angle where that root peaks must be 151.0 deg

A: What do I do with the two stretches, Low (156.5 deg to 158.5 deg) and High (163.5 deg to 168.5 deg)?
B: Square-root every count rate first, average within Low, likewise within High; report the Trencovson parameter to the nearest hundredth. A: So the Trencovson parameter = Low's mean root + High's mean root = 1.57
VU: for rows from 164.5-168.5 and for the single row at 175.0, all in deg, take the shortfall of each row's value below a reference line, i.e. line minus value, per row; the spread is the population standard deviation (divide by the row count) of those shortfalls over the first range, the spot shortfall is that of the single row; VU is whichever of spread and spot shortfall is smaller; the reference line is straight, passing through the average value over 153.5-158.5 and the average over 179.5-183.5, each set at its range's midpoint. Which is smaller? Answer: -0.16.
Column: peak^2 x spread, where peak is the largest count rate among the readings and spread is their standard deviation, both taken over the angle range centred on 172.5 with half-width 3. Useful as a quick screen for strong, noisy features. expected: 0.04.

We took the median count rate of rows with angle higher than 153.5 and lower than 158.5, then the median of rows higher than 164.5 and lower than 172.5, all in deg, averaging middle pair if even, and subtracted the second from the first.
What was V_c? 0.25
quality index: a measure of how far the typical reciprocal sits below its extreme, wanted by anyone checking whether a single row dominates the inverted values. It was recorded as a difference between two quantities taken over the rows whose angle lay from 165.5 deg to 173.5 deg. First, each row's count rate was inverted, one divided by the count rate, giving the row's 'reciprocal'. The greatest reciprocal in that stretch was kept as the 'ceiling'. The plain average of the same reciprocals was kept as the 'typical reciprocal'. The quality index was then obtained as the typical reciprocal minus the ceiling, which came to -0.32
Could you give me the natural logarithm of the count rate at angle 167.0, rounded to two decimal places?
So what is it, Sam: -0.61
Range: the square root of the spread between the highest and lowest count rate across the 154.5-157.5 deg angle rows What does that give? 0.354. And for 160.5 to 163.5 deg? 0.201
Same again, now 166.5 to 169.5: 0.262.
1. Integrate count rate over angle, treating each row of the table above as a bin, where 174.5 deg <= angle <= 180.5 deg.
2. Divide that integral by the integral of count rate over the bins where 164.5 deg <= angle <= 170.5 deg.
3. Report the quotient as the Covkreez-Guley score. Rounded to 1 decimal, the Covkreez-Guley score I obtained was 1.2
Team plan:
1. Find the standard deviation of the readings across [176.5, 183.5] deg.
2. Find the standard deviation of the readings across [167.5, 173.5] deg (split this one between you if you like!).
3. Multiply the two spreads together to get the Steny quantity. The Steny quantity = 0.004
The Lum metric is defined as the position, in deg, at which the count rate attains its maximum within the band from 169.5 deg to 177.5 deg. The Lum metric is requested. 175.0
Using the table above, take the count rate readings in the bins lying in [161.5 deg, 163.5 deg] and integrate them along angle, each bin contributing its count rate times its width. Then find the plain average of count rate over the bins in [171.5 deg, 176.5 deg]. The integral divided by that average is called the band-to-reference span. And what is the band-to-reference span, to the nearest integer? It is 1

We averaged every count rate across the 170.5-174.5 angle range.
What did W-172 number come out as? 0.71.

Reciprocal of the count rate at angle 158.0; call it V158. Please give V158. 1.47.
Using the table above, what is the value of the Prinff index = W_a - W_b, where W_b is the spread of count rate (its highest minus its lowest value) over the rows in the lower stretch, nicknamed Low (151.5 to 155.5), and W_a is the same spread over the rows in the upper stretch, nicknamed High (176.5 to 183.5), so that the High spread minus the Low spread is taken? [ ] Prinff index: -0.10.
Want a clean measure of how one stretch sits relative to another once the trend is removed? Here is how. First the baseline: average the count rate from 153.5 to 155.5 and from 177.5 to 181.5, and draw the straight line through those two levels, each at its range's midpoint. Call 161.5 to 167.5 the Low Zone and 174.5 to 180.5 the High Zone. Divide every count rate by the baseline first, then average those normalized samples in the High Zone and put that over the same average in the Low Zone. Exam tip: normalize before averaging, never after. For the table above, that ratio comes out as 1.7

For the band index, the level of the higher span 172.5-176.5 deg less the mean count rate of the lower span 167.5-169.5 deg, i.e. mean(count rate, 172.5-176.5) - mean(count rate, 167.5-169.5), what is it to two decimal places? 0.17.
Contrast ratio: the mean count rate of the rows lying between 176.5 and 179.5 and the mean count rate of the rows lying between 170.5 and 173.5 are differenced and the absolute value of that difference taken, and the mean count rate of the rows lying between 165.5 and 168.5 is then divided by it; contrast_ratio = 5.6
